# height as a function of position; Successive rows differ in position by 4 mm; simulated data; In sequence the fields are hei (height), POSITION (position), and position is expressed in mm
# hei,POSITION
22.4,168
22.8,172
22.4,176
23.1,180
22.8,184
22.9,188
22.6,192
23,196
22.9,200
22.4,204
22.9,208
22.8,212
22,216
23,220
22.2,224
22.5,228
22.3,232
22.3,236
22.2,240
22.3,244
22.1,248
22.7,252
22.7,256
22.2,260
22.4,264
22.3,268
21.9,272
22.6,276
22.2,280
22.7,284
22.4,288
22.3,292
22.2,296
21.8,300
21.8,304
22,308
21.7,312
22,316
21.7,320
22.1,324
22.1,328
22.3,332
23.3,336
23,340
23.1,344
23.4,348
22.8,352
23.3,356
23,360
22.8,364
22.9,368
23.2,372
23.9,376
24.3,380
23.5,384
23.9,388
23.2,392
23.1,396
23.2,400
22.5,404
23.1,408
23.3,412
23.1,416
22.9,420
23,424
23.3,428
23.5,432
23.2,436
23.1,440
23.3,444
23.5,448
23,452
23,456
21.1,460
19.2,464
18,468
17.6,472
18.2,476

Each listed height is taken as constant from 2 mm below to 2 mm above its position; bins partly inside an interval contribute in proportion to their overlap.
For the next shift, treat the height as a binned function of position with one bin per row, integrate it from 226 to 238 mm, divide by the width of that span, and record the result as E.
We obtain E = 22.4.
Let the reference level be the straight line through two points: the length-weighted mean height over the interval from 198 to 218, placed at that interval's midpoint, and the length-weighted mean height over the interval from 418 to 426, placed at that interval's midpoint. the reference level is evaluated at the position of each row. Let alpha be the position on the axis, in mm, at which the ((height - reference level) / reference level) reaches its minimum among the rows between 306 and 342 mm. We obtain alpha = 320 mm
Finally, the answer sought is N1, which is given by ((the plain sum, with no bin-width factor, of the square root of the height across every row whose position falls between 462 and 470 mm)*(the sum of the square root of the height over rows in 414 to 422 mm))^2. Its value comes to 6843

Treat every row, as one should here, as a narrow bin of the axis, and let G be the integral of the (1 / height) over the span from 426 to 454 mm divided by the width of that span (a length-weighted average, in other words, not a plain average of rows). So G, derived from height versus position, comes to 0.0430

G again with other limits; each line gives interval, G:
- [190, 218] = 0.0441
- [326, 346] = 0.0440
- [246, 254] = 0.0447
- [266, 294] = 0.0448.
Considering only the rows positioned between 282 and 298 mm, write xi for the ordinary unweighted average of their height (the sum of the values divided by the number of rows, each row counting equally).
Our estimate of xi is 22.4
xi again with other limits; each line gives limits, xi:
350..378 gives 23.1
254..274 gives 22.3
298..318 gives 21.9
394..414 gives 23.0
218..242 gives 22.4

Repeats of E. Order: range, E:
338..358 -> 23.1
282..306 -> 22.2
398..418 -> 23.0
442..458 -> 23.2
